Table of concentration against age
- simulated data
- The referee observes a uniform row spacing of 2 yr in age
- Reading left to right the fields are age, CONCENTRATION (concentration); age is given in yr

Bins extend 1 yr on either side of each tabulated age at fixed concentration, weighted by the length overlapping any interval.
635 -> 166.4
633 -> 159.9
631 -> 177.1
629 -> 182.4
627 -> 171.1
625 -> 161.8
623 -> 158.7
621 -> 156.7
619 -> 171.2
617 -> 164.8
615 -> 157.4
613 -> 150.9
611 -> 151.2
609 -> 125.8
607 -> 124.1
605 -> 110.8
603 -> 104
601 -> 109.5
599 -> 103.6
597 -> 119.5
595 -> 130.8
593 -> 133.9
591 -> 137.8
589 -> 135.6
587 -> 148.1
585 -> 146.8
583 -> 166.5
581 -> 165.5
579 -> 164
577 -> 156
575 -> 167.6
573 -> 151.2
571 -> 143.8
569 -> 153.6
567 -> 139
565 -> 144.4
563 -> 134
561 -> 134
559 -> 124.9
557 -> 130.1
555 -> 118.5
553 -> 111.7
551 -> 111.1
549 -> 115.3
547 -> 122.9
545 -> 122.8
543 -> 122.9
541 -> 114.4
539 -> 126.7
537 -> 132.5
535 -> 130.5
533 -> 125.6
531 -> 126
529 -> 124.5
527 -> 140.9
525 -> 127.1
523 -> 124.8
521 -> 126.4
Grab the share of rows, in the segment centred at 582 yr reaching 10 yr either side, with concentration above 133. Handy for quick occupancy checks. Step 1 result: 1.0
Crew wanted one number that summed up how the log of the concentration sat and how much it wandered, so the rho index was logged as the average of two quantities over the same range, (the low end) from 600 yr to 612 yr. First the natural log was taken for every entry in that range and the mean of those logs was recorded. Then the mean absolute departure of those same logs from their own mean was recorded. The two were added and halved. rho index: 2.45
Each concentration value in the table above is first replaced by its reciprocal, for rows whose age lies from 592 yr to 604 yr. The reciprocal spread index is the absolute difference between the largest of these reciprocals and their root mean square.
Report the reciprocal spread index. 0.0010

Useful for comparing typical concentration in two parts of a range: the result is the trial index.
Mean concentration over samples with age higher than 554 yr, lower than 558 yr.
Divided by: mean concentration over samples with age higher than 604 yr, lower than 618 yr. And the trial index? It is 0.88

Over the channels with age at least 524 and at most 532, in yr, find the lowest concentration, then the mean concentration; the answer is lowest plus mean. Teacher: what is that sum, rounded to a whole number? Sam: 254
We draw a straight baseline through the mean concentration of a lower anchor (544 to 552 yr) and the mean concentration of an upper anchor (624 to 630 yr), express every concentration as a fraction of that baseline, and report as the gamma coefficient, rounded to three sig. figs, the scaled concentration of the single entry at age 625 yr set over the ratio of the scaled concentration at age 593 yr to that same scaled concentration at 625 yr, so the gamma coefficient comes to 1.00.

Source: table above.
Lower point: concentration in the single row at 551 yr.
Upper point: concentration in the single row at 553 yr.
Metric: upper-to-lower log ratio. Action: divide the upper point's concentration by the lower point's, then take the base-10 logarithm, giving 0.00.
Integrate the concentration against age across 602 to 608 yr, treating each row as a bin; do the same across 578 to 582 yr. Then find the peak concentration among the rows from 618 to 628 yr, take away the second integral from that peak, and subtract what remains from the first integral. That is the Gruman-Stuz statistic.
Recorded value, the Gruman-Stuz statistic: 1166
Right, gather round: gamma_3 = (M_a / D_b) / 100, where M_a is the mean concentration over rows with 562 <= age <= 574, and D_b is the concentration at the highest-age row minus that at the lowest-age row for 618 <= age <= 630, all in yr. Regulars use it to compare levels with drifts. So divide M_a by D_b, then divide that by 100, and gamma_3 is 0.13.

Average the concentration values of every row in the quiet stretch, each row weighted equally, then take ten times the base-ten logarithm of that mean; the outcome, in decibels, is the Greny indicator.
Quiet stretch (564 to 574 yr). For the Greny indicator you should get 21.7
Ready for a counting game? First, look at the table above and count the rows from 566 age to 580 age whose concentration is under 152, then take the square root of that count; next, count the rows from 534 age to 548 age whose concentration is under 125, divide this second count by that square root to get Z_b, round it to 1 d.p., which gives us 2.3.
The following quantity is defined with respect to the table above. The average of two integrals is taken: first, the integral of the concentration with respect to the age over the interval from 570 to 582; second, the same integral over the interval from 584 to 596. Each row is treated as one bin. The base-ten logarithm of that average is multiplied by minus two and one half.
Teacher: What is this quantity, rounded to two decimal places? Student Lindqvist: -8.13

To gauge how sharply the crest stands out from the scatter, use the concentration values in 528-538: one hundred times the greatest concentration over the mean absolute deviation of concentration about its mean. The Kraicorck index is 4501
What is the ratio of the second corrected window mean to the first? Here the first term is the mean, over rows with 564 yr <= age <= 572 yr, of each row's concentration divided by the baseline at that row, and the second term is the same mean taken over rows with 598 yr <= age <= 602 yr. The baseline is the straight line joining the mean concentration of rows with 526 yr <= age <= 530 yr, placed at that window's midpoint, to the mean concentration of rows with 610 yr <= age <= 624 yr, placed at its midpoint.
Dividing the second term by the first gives 0.69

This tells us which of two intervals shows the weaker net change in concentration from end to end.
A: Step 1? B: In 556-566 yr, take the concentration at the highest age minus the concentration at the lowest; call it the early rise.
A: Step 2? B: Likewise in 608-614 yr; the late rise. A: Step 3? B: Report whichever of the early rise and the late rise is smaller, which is 14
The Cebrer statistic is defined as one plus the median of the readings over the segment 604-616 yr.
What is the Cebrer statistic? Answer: 139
